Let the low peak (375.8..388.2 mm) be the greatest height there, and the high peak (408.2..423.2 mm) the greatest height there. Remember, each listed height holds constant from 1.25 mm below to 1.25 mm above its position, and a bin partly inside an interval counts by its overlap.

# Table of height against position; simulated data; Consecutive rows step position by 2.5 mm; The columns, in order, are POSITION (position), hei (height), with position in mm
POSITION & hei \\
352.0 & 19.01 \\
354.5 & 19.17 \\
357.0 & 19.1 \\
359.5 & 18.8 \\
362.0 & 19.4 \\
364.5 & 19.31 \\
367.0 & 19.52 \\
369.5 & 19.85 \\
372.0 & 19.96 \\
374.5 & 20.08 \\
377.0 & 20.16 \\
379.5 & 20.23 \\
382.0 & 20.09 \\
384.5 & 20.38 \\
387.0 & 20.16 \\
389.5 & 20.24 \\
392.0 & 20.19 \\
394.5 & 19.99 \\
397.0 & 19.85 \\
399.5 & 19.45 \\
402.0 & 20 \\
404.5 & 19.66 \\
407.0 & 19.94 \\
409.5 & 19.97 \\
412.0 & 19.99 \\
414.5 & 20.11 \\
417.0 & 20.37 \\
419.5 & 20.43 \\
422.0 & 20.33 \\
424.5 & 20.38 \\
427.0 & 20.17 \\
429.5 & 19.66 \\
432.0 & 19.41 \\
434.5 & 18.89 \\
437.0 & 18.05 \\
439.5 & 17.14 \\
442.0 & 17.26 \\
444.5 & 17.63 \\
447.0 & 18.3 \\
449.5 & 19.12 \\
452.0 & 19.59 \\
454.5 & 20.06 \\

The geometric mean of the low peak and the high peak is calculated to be 20.4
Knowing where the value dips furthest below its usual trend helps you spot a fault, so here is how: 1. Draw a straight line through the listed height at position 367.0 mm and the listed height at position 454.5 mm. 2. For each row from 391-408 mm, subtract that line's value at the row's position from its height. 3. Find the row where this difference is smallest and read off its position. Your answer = 399.5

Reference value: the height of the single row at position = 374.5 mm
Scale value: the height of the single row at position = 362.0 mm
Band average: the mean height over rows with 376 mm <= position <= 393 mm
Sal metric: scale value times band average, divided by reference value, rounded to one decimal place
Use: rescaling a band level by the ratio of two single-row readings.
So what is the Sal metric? 19.5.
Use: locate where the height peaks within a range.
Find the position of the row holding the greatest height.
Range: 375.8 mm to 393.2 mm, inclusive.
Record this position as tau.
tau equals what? 384.5 mm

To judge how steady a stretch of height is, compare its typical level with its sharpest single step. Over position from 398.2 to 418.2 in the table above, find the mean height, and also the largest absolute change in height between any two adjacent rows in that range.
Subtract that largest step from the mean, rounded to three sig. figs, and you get 19.4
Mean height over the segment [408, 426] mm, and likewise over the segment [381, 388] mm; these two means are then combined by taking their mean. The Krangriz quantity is 20.2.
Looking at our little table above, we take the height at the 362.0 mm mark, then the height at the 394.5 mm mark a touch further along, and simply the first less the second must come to -0.59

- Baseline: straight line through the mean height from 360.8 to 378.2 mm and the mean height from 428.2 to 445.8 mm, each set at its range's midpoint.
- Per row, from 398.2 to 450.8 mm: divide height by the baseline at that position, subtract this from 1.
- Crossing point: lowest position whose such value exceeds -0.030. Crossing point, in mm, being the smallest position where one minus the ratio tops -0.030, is 399.5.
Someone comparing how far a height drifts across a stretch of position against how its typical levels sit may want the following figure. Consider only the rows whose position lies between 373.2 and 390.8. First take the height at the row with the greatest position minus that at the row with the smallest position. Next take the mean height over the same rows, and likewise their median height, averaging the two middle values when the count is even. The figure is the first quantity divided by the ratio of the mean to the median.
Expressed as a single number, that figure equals 0.16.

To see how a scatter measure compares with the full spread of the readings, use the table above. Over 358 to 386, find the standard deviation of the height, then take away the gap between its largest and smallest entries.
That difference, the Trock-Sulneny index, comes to -1.1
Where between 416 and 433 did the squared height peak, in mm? 419.5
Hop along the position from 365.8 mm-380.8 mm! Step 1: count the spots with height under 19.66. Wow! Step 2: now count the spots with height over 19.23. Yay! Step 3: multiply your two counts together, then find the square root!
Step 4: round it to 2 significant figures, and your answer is 2.4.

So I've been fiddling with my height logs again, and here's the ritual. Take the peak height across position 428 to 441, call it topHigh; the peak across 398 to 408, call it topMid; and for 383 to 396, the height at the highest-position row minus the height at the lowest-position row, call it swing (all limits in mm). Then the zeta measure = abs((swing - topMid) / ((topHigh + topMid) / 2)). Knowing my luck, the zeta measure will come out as 1.03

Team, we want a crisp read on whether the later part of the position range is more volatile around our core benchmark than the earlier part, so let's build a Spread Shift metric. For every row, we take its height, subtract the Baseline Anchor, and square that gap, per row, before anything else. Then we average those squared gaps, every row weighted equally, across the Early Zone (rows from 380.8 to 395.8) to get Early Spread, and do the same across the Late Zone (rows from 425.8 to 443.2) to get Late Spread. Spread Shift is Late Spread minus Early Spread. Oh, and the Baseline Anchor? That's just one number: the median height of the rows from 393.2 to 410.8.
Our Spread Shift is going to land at 2.8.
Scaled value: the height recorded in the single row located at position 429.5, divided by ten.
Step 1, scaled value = 1.97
